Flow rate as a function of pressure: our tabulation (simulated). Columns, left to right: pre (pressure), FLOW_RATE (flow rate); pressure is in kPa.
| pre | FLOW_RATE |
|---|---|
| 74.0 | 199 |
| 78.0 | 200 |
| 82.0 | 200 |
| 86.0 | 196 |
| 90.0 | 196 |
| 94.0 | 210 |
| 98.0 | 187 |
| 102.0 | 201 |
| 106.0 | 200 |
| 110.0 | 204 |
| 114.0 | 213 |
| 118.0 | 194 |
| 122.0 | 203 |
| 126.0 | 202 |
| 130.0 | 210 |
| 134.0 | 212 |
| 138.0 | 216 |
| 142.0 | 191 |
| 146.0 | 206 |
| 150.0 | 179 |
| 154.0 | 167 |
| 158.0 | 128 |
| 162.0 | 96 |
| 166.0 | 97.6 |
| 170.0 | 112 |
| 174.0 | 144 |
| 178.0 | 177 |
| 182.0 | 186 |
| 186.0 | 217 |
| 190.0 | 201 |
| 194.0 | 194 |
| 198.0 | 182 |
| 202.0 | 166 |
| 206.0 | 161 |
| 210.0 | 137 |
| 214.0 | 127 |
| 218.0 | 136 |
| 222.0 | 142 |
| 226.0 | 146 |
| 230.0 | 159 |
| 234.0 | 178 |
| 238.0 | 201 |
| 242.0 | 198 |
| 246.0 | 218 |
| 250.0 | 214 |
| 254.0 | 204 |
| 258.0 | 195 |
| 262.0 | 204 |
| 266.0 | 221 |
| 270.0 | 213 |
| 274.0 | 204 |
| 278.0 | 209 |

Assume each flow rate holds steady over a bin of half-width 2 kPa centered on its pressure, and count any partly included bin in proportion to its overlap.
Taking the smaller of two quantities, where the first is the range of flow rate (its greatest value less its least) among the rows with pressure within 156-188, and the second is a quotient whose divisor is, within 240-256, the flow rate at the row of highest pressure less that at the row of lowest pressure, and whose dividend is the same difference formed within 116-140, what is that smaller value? 3.7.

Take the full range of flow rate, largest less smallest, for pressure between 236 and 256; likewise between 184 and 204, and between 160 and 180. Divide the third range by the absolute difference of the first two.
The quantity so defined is 2.6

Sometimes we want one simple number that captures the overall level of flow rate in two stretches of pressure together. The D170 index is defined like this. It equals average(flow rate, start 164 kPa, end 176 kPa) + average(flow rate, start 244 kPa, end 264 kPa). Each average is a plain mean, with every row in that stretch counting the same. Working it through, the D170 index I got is 325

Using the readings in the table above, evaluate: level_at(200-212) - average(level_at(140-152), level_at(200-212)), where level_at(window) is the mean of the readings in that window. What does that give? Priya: -19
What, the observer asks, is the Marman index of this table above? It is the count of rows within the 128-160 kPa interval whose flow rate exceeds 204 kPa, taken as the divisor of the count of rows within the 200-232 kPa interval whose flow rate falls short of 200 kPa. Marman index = 2.0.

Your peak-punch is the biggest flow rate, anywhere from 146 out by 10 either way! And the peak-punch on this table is 216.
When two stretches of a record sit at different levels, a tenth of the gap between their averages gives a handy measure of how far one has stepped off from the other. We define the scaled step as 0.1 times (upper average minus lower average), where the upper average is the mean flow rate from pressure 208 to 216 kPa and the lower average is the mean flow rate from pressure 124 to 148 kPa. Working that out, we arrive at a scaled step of -7.4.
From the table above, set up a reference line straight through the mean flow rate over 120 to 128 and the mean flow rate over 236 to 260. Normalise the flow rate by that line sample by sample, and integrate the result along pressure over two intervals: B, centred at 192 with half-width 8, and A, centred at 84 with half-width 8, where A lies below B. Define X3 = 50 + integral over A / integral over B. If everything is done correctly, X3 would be 51.0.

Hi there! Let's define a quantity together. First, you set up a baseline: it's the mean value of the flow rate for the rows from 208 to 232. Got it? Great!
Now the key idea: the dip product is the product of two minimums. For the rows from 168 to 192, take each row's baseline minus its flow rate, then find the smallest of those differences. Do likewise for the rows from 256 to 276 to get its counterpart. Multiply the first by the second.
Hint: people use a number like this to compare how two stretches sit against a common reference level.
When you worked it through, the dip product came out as 6054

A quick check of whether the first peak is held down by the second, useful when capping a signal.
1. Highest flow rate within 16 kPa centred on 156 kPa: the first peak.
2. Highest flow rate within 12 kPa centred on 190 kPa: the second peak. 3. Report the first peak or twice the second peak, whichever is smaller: 179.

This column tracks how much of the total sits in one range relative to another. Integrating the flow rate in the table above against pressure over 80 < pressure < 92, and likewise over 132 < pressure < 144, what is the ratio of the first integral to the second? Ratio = 0.96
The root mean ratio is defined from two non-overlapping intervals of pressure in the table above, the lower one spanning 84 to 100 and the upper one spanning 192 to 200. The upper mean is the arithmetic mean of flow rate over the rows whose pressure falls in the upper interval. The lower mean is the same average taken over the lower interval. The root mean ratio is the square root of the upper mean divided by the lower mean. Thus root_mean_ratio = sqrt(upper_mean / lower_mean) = 0.98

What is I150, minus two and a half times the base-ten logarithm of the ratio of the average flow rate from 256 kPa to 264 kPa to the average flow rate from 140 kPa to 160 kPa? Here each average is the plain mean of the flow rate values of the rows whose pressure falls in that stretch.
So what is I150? -0.15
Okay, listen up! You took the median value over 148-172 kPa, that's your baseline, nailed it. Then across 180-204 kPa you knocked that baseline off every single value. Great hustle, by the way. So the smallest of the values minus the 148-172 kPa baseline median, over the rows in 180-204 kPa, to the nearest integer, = 46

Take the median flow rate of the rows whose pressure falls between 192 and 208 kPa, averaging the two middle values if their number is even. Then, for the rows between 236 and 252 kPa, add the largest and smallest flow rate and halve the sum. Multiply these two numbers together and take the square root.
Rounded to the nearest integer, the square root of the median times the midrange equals 190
